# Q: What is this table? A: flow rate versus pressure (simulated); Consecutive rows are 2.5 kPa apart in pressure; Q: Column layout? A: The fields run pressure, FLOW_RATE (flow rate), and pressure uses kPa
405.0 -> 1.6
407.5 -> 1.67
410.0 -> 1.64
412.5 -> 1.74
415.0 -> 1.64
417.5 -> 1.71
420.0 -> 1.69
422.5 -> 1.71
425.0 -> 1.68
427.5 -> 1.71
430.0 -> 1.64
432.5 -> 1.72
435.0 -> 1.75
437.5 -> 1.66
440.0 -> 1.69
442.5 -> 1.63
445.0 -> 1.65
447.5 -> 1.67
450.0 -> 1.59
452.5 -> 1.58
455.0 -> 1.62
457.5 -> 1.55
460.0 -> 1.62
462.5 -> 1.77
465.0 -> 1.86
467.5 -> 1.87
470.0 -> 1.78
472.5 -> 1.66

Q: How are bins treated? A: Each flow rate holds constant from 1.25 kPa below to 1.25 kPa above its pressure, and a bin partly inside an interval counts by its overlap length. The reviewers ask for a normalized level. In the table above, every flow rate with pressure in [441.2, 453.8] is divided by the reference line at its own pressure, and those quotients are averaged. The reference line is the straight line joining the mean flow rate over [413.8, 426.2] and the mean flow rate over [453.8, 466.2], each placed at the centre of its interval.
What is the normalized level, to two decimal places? 0.96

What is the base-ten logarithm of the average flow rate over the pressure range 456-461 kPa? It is 0.200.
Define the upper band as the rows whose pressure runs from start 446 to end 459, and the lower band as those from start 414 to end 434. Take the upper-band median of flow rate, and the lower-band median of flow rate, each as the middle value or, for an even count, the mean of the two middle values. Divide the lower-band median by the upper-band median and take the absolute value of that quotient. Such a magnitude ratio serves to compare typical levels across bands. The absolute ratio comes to 1.07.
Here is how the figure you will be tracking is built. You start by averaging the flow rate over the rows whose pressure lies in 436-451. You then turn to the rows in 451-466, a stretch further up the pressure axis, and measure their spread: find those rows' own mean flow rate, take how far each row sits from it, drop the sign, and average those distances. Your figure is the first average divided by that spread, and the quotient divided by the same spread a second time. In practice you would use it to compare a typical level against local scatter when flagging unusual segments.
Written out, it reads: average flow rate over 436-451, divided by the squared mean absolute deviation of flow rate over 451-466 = 169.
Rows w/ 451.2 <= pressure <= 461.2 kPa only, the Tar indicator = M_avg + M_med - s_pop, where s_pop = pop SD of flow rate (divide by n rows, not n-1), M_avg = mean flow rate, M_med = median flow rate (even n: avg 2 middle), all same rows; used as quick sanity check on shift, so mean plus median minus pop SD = 3.16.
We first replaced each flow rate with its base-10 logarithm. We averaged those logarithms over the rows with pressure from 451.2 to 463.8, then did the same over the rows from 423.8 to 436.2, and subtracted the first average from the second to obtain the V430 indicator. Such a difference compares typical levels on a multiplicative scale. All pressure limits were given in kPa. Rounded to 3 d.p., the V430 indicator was 0.019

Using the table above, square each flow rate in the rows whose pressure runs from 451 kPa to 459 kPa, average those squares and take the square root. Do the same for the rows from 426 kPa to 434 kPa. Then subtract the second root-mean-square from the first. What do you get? -0.11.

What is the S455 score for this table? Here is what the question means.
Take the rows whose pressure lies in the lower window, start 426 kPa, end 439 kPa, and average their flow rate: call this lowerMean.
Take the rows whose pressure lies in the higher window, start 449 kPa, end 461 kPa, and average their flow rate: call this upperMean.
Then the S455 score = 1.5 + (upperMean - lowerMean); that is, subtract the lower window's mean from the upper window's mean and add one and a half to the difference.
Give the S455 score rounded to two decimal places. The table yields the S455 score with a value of 1.40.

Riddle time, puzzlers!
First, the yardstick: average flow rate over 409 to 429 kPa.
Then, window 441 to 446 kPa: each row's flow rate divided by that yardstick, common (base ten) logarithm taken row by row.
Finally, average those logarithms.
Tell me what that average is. -0.013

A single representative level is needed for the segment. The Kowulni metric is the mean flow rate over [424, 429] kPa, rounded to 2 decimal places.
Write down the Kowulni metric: 1.69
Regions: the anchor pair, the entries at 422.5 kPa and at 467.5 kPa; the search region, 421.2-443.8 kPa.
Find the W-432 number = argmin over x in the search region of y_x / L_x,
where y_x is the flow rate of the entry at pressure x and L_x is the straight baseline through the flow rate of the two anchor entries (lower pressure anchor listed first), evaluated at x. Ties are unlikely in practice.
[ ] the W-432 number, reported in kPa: 442.5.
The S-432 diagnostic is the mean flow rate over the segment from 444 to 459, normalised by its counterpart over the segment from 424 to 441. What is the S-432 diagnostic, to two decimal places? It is 0.95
